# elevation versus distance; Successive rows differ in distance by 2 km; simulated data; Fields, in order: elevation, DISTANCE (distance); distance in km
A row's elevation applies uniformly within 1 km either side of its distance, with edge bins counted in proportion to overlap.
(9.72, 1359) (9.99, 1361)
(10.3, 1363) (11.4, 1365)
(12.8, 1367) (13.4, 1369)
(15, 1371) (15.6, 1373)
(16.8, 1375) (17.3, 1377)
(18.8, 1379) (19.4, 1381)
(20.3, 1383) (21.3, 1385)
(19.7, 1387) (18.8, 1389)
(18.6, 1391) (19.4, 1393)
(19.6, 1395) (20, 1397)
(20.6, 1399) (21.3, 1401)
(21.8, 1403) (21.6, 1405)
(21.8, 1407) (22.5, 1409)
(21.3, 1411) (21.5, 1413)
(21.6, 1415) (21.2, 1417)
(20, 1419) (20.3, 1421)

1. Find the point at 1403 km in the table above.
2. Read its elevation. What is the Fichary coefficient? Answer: 21.8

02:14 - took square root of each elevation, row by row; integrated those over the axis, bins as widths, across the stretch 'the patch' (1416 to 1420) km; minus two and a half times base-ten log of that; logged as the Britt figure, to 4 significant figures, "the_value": -3.147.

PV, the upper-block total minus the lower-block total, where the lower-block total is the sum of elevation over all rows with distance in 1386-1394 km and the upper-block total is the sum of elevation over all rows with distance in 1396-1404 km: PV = 7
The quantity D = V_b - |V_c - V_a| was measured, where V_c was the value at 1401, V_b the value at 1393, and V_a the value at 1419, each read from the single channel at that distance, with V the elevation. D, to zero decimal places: 18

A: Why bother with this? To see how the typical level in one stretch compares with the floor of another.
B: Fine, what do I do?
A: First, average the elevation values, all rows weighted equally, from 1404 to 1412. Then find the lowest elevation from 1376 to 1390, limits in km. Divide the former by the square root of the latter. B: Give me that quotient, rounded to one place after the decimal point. 5.2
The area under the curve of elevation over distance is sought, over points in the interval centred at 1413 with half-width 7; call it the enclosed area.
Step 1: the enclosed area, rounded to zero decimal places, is 300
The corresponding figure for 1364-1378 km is 205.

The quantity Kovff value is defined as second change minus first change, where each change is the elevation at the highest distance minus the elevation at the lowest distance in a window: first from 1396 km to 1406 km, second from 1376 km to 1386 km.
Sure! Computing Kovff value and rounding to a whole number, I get 2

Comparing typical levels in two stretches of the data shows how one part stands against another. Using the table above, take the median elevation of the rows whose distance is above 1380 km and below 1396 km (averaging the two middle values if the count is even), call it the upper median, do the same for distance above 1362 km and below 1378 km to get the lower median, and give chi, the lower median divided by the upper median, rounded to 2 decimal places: 0.73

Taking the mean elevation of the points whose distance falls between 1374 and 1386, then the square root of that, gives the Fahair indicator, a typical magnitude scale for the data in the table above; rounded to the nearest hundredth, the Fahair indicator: 4.36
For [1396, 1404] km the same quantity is 4.57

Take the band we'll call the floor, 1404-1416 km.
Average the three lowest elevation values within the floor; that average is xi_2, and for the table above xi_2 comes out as 21.5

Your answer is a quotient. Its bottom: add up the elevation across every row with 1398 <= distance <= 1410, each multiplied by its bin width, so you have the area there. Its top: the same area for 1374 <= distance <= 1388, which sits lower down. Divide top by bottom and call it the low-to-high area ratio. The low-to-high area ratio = 1.03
